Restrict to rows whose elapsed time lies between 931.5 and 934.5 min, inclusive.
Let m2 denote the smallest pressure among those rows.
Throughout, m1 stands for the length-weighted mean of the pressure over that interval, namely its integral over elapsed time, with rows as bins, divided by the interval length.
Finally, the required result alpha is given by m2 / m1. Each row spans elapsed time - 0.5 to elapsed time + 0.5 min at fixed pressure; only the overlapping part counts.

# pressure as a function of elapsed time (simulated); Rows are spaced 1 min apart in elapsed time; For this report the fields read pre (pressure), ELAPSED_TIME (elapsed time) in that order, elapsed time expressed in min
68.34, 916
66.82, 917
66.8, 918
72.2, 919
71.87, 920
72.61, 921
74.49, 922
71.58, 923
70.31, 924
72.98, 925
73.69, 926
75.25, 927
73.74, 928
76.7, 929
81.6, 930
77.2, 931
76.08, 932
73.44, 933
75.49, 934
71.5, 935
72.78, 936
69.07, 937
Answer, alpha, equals 0.979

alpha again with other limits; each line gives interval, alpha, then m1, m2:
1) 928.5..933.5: 0.954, 77.0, 73.44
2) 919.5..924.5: 0.974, 72.2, 70.31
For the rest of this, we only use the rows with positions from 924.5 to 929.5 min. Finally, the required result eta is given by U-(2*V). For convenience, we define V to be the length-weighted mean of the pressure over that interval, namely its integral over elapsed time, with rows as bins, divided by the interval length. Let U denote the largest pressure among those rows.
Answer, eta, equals -72.2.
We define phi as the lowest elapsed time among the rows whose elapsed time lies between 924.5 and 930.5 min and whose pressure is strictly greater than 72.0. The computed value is 925 min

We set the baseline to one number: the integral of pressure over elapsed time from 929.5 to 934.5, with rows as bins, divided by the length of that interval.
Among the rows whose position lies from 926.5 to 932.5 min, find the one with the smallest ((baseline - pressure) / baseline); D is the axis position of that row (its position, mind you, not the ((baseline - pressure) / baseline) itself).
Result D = 930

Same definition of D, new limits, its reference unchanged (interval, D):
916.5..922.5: 922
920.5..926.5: 922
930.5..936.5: 931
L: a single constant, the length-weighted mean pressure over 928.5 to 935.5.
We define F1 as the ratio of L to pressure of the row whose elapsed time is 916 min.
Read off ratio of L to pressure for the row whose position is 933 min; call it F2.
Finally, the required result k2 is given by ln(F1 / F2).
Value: 0.07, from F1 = 1.11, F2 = 1.03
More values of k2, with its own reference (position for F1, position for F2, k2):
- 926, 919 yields -0.02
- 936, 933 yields 0.01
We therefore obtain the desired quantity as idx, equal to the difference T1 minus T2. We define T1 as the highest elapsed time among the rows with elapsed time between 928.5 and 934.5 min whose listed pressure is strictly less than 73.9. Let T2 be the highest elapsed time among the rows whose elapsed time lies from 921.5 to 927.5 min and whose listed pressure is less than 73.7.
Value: 7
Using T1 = 933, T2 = 926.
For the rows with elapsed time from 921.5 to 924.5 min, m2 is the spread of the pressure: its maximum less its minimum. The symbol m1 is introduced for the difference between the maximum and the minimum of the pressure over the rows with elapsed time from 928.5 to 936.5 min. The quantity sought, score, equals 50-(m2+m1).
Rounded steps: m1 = 10.1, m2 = 4.2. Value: 36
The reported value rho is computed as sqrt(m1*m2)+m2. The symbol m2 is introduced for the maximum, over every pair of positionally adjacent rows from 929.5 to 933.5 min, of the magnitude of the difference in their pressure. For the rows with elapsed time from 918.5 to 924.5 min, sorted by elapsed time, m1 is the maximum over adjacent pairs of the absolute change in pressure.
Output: 8.0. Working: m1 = 2.9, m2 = 4.40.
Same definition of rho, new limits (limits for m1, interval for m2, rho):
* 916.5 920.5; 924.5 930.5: 10.0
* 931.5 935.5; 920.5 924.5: 6.3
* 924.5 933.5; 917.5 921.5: 10.5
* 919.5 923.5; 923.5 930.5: 8.7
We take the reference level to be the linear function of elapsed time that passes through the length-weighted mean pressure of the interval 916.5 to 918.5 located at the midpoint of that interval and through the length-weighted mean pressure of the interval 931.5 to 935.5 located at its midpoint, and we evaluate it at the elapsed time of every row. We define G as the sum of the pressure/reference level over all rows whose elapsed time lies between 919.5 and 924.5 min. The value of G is 5.2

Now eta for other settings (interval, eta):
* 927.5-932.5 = -72.5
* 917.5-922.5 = -68.7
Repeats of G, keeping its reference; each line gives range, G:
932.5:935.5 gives 3.0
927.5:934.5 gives 7.3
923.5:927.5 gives 4.1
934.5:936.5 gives 1.9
